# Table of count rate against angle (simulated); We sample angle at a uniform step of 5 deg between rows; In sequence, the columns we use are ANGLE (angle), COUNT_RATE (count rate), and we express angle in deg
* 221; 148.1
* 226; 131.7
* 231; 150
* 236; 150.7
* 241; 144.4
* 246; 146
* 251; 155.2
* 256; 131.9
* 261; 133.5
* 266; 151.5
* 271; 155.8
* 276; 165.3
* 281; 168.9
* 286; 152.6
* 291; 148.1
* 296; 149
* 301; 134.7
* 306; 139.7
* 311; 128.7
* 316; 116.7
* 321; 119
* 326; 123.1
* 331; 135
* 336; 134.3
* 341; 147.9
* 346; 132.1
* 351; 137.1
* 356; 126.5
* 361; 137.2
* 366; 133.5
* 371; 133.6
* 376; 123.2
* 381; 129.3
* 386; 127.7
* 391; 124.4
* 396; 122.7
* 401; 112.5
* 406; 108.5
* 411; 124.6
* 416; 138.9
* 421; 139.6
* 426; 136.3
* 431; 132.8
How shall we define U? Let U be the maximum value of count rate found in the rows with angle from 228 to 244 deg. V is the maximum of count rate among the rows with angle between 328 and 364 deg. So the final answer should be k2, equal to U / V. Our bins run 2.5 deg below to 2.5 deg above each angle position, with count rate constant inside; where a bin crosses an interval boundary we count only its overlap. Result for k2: 1.02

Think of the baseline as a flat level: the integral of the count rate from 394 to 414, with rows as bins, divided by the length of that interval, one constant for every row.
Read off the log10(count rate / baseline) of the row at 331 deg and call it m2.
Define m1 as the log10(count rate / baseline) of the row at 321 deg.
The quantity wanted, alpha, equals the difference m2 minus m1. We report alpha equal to 0.05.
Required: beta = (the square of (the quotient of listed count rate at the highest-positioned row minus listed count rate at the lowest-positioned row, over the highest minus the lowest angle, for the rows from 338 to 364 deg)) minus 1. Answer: -0.71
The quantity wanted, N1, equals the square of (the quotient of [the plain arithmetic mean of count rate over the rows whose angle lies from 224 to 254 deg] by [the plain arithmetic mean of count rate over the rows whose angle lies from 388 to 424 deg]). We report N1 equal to 1.4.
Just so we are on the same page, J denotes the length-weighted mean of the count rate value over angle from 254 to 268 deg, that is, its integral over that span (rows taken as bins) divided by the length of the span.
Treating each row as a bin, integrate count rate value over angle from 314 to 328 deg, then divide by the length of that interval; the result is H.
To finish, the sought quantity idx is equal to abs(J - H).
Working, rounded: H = 120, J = 139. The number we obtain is 19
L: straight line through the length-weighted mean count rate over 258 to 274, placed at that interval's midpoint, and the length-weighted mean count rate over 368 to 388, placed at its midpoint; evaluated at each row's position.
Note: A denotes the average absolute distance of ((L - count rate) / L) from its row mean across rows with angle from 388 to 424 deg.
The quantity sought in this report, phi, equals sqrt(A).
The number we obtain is 0.28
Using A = 0.081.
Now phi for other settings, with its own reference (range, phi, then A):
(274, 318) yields 0.28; 0.080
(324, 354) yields 0.21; 0.044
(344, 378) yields 0.18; 0.032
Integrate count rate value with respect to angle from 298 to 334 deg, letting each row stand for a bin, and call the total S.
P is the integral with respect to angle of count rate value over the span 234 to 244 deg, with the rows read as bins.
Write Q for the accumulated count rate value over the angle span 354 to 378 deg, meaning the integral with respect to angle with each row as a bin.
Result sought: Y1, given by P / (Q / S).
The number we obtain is 2167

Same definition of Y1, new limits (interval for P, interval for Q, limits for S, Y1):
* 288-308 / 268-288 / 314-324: 1054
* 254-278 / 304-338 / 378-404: 2607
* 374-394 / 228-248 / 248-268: 2445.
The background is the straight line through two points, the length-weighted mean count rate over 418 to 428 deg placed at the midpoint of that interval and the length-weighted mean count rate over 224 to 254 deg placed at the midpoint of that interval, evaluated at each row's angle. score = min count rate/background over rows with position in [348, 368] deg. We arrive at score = 0.90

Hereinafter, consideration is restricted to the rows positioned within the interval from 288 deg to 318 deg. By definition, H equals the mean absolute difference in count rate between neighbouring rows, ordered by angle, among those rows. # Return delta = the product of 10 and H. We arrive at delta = 86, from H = 8.6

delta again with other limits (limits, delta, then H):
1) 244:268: 130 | 13.0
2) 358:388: 44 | 4.4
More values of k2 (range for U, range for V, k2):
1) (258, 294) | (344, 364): 1.23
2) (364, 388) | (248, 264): 0.86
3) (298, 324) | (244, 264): 0.90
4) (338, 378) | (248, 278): 0.89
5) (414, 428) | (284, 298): 0.91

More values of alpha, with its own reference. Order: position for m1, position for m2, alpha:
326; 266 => 0.09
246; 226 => -0.04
